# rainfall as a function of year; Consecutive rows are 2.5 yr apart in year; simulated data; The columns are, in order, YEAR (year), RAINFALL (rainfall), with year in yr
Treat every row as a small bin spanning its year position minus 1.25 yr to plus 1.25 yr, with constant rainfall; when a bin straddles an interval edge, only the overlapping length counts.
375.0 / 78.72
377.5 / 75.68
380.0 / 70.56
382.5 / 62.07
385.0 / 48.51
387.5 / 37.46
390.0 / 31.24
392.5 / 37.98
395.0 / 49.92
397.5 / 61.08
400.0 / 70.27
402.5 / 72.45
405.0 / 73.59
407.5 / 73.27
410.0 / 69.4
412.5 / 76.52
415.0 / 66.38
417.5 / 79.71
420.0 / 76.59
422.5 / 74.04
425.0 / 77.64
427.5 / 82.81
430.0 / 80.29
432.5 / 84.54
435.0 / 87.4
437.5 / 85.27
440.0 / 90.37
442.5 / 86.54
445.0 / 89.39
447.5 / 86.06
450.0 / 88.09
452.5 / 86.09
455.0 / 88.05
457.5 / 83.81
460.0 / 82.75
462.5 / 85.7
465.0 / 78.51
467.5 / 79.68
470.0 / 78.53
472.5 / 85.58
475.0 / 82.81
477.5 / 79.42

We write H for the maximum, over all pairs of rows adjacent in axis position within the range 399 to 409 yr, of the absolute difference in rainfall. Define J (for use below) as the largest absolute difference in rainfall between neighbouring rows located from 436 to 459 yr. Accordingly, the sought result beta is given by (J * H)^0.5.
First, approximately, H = 2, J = 5.1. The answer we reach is 3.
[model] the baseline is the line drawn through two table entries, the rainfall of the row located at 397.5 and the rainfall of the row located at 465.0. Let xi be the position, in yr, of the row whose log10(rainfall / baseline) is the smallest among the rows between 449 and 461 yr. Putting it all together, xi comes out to 460.0 yr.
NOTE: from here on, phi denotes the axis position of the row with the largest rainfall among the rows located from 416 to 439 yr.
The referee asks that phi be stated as 435.0 yr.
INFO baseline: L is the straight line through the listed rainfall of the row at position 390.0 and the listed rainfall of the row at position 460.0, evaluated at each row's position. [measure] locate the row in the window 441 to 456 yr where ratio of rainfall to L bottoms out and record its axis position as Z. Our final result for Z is 455.0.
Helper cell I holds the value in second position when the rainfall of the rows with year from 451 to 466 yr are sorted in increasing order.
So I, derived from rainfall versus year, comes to 82.75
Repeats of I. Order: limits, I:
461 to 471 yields 78.53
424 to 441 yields 80.29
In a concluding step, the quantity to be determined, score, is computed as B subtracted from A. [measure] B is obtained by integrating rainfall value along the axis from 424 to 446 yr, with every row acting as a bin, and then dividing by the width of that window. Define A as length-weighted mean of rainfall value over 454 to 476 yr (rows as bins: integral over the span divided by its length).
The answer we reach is -2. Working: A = 83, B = 84.9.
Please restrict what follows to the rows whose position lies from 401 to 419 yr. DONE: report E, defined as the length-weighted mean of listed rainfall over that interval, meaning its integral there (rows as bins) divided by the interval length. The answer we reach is 73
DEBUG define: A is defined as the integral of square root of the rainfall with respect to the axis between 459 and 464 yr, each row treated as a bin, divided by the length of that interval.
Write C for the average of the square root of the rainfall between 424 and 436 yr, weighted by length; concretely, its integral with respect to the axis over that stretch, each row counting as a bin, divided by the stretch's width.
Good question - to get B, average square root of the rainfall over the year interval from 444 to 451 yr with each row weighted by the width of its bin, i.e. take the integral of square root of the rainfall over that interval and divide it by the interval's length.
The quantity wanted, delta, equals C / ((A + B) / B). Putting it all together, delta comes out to 4.6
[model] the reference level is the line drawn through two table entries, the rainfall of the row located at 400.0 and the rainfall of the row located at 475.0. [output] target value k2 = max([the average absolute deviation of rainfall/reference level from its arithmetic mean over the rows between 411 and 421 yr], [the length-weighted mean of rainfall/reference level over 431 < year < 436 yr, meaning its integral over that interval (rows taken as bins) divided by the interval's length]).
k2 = 1.13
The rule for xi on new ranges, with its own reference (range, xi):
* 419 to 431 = 422.5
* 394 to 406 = 395.0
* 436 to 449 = 447.5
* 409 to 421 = 415.0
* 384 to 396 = 390.0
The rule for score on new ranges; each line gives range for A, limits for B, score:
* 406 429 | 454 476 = -8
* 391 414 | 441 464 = -22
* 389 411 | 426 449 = -26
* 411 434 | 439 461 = -9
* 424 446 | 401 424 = 11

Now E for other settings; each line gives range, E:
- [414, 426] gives 75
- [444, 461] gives 86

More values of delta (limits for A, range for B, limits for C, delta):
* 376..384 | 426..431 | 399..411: 4.4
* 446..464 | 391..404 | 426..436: 4.1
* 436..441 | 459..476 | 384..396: 3.1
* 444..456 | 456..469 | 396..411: 4.1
